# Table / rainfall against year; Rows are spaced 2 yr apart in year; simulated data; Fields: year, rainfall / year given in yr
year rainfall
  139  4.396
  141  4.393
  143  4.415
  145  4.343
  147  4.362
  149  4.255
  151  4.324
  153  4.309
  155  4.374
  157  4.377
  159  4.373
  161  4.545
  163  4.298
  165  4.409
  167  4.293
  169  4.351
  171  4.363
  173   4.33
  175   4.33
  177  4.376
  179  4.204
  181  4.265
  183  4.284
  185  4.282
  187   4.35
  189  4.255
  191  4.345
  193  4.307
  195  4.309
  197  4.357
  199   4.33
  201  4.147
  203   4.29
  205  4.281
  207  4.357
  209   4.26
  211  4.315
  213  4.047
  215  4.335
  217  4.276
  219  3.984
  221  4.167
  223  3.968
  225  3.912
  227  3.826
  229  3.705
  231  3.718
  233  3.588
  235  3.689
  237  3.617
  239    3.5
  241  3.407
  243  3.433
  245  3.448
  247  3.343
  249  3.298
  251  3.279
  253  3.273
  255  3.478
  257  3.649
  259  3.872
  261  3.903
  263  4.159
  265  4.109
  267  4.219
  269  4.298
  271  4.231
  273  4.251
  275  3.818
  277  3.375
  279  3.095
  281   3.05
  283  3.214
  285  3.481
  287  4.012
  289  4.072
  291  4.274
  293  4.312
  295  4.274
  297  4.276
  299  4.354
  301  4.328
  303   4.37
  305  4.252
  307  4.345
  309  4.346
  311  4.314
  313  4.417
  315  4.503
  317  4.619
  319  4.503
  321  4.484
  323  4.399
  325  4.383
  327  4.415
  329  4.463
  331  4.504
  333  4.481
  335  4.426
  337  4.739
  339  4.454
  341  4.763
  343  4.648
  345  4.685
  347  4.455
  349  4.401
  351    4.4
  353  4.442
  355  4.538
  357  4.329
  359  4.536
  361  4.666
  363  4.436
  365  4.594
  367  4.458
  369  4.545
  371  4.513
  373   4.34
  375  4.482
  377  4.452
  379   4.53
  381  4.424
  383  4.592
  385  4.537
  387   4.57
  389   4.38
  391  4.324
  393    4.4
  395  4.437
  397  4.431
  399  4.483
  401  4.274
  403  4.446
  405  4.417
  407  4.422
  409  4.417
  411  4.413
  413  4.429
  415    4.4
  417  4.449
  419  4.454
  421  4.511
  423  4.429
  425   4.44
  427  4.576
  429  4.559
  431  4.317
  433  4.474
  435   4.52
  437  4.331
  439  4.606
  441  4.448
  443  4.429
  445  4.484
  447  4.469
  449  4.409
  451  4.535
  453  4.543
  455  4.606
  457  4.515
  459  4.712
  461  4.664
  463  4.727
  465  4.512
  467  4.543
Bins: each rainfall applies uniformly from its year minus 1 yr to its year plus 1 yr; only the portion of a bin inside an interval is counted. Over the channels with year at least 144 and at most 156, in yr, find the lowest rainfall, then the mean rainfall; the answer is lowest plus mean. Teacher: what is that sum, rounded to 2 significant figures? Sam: 8.6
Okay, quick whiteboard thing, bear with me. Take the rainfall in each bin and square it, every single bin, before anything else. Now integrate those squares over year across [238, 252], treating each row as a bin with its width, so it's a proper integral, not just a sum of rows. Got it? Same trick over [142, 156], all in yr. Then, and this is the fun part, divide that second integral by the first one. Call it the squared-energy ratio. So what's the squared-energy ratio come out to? 1.6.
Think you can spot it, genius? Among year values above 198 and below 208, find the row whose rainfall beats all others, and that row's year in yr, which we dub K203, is 207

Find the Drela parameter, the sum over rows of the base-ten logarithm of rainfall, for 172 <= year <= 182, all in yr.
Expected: 3.17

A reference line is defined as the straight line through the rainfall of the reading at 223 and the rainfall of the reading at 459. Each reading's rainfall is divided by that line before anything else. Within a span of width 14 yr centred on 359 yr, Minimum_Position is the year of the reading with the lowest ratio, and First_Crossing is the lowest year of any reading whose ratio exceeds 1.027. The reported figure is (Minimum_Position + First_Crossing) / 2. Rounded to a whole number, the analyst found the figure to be 356 yr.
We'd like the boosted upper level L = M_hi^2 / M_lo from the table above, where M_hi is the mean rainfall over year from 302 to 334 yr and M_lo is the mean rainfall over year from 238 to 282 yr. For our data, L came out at 5.4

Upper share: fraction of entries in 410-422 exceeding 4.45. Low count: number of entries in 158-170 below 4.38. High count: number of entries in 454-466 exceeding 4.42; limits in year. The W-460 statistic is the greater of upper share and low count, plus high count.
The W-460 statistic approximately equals 10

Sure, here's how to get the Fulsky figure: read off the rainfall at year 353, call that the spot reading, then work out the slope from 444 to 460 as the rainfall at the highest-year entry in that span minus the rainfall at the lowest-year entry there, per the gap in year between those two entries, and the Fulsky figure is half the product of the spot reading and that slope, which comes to 0.036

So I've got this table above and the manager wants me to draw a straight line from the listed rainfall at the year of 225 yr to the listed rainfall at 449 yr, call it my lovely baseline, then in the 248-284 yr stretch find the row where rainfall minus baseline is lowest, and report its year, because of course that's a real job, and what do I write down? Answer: 281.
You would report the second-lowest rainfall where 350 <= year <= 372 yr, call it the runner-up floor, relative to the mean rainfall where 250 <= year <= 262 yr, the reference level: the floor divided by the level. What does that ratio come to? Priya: 1.23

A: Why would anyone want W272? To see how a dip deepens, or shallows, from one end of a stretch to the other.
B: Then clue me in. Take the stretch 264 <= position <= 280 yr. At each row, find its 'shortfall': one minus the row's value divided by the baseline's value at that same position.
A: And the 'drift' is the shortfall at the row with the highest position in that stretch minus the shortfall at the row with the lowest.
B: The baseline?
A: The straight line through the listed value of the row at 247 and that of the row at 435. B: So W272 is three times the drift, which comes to 0.95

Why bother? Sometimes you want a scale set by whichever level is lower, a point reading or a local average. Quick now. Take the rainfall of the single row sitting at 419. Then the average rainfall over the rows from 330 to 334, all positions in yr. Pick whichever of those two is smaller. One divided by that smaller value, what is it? 0.225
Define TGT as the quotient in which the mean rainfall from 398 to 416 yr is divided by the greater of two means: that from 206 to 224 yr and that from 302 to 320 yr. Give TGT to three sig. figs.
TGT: 1.00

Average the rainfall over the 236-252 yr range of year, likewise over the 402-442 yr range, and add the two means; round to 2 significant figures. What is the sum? 7.9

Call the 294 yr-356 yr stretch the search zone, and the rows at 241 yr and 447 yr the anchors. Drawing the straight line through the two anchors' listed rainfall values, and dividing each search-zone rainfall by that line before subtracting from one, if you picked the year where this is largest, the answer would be 351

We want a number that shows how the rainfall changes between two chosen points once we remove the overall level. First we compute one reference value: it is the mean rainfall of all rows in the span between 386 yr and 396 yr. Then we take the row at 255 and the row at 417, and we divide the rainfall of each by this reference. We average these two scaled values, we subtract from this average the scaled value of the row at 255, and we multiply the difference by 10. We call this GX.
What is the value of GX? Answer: 1.10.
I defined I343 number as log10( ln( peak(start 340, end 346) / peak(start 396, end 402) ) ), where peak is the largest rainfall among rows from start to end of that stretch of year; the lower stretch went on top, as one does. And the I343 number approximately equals -1.2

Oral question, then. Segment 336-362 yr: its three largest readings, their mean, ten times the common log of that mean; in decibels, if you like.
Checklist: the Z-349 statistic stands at 6.75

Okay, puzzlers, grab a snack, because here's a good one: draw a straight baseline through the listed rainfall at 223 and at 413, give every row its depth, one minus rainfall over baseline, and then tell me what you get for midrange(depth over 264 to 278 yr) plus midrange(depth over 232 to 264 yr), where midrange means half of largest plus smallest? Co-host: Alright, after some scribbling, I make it 0.14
